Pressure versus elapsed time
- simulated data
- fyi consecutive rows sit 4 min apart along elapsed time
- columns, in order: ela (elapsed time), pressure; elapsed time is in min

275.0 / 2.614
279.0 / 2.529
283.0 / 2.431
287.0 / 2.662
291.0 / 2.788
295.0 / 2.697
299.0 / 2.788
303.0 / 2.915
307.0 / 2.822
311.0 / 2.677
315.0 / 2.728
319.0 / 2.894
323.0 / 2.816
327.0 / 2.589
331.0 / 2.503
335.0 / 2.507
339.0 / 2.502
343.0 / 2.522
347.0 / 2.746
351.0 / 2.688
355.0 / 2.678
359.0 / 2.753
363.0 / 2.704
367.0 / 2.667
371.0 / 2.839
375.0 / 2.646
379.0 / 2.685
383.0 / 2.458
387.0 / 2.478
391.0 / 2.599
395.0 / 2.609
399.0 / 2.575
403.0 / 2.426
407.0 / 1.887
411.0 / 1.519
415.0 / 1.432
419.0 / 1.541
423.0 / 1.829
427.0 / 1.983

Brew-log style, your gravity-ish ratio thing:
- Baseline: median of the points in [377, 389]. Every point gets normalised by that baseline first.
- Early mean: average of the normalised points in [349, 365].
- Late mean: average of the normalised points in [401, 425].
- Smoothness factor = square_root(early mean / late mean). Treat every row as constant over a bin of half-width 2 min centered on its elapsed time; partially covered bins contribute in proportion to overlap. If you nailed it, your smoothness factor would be 1.24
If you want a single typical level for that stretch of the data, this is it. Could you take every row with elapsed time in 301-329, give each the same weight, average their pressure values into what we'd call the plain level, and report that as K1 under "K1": 2.78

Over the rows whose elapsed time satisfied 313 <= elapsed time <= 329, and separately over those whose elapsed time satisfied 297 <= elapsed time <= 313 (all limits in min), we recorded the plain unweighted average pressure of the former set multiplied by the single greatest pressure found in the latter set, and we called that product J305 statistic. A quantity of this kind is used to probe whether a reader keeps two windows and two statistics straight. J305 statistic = 8.0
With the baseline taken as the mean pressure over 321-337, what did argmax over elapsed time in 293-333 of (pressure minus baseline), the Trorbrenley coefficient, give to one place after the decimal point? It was 303.0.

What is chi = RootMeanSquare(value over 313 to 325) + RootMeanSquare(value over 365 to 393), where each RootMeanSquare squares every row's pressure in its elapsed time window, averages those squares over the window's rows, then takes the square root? 5.44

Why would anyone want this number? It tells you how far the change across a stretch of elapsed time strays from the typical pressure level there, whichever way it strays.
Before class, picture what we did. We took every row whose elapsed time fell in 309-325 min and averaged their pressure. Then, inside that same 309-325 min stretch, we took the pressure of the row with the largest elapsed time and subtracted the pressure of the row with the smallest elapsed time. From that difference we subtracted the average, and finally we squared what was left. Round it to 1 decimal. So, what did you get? 7.0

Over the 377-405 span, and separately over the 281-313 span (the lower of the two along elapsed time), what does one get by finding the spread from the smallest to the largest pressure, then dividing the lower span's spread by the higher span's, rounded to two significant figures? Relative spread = 1.9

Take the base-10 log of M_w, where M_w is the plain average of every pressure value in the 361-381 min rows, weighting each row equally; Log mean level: 0.433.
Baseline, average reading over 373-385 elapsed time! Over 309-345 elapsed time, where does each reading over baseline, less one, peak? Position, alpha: 319.0 min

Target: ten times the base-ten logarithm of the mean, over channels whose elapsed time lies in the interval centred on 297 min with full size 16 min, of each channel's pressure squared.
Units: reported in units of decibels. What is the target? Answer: 8.9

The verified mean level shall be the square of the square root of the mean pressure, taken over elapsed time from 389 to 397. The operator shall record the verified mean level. 2.60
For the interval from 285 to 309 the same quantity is 2.78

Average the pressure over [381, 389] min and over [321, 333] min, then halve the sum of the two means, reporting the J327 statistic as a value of 2.55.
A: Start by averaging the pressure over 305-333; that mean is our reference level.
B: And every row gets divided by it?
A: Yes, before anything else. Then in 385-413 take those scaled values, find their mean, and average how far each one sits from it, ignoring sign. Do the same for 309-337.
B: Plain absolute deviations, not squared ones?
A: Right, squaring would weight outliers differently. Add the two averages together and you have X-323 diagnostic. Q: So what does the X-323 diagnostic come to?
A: 0.170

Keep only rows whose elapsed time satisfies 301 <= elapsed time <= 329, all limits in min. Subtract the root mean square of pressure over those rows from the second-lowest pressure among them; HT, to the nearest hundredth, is -0.10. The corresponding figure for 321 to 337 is -0.10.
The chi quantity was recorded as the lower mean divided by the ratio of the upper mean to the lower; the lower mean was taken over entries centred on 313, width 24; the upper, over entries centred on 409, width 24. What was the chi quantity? 4.2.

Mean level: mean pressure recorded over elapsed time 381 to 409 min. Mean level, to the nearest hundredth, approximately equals 2.43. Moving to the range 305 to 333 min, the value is 2.72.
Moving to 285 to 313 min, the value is 2.76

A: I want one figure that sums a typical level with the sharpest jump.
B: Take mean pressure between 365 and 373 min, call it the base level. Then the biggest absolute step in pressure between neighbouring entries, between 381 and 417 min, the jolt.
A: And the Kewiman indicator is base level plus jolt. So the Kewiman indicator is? 3.29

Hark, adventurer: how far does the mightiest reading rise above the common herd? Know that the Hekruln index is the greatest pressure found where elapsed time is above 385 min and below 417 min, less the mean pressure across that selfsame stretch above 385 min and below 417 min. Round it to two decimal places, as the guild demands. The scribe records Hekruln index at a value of 0.42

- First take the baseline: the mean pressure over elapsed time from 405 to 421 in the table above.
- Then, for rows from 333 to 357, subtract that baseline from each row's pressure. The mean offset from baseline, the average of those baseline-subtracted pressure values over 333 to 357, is 1.0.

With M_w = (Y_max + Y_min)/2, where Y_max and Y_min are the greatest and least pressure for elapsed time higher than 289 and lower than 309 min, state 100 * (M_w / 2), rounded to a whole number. 140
